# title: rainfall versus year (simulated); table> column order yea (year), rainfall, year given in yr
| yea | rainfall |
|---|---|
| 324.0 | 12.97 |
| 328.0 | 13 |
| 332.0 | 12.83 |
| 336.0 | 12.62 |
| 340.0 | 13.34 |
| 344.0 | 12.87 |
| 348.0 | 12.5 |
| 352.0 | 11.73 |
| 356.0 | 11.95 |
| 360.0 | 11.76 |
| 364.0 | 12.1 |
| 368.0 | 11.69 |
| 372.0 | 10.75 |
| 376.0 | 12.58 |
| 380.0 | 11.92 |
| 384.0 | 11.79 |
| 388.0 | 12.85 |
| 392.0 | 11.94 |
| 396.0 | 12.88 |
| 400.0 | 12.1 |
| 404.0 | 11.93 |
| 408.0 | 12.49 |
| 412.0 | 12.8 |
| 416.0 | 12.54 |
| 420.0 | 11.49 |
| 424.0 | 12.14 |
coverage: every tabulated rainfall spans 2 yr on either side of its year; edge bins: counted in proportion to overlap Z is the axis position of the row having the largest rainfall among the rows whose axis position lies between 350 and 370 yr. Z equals 364.0 yr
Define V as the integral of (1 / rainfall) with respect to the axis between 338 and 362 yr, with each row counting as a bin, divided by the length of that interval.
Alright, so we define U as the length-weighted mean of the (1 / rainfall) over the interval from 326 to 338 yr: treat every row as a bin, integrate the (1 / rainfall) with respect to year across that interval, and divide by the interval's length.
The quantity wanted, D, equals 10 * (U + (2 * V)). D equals 2.40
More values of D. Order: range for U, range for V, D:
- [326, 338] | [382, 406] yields 2.42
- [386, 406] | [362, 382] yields 2.51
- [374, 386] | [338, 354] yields 2.42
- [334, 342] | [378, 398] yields 2.40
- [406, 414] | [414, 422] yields 2.46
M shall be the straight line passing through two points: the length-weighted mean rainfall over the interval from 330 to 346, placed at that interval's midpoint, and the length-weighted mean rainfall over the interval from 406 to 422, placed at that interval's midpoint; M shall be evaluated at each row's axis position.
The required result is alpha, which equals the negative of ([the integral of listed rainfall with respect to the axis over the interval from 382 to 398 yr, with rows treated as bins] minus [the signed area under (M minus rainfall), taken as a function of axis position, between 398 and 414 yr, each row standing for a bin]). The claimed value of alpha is -197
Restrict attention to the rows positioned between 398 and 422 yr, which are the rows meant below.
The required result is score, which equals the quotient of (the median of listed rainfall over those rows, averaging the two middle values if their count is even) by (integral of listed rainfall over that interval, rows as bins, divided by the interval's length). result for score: 1.006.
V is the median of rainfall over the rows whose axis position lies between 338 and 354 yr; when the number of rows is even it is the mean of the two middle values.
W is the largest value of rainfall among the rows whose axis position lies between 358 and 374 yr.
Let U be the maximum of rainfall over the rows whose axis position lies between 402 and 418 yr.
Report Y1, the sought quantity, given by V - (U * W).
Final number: -142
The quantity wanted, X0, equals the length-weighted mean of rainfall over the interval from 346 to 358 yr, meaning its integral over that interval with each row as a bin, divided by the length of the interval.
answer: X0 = 12.1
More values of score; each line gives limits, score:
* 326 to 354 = 1.010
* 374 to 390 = 0.997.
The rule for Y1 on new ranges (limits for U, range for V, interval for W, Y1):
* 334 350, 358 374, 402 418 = -159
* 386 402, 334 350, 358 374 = -143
